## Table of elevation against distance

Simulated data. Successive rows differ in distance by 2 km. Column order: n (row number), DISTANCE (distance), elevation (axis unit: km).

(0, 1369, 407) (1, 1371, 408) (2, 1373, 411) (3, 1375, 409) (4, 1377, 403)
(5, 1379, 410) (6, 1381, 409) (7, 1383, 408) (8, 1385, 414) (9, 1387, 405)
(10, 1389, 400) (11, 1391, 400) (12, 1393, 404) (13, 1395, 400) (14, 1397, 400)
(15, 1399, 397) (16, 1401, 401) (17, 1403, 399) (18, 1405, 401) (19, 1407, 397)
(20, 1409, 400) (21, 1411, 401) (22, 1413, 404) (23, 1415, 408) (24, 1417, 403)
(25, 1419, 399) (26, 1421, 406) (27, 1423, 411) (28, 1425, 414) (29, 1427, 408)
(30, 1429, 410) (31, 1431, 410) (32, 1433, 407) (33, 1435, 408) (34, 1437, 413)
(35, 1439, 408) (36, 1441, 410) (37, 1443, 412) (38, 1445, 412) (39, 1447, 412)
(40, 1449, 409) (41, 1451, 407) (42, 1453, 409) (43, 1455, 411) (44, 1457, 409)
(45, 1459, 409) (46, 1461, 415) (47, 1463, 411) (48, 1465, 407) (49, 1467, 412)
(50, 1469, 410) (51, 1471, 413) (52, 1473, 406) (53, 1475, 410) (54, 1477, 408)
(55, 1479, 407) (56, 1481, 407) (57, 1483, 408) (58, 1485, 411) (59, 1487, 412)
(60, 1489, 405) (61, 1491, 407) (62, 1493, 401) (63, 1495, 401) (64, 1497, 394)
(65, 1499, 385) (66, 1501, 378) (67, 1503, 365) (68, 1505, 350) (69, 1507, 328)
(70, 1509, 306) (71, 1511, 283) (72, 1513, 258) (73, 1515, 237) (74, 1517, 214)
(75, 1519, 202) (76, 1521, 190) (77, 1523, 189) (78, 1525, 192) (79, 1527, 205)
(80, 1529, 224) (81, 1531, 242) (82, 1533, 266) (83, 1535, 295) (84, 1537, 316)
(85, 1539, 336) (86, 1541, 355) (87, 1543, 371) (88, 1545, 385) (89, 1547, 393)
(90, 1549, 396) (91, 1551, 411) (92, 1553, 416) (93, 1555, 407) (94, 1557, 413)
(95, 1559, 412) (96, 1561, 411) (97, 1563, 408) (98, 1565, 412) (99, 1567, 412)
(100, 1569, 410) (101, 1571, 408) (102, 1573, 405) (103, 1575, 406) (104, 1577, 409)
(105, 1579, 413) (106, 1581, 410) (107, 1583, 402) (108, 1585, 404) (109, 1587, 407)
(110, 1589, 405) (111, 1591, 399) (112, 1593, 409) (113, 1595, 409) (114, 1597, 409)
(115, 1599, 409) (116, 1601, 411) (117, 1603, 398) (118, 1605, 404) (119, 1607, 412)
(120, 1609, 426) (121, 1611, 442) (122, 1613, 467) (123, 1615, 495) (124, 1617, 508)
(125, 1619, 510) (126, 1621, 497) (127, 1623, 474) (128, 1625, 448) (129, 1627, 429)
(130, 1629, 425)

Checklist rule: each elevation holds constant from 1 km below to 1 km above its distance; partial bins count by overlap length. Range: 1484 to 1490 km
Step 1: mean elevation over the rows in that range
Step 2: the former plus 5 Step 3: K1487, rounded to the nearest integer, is 414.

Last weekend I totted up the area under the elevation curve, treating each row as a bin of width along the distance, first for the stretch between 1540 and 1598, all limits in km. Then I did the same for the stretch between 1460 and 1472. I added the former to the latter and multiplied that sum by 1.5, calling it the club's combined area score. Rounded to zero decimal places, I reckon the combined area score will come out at 42525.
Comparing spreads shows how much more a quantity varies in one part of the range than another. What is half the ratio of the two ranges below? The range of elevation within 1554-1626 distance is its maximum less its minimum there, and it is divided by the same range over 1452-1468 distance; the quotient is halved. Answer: 7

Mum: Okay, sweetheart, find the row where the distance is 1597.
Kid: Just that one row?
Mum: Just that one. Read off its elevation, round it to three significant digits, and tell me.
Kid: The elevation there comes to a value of 409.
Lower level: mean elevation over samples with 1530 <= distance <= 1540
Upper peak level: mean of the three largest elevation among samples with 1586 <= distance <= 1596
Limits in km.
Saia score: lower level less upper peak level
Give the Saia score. -117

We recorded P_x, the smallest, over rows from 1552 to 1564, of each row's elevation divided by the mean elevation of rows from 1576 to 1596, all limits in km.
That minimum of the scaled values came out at 1.00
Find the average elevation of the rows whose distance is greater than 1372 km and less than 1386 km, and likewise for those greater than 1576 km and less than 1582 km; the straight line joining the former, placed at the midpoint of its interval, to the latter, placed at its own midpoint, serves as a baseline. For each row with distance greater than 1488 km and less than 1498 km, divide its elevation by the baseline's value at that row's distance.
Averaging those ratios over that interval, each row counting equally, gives 0.98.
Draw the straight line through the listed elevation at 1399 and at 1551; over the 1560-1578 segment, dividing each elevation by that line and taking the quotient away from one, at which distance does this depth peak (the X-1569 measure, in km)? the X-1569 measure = 1573 km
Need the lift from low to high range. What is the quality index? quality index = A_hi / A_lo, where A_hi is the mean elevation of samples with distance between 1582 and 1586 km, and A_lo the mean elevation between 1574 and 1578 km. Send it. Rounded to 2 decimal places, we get 0.99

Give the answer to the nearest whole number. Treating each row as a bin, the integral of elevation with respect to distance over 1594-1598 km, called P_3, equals 1636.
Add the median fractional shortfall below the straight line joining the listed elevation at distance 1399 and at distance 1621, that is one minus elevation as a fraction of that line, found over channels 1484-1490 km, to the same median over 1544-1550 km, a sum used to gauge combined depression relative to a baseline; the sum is 0.21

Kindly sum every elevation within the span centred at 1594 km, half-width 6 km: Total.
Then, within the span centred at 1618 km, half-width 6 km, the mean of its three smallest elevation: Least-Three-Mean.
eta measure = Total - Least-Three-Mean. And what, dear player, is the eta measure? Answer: 1961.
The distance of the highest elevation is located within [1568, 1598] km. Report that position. 1579 km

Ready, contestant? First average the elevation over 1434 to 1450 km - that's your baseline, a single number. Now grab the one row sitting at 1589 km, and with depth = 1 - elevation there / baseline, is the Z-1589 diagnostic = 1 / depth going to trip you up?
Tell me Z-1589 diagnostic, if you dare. 75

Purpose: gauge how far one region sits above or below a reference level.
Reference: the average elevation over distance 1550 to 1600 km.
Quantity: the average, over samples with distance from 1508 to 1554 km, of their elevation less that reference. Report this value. -118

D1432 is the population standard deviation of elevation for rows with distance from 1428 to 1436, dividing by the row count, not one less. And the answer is 1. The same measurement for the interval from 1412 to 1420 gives 3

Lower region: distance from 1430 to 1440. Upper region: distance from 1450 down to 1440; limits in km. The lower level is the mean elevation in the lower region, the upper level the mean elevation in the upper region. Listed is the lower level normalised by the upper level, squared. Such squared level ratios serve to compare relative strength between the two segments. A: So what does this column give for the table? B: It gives 0.99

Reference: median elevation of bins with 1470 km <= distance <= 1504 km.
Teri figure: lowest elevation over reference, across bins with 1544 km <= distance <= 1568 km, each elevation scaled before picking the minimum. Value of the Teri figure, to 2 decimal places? 0.95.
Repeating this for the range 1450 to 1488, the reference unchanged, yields 1.00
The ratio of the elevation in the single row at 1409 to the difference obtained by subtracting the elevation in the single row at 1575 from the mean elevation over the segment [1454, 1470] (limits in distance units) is 89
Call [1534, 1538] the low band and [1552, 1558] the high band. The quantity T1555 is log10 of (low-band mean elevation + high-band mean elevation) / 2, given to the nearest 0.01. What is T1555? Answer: 2.55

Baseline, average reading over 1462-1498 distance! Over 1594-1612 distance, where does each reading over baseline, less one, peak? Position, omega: 1611 km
